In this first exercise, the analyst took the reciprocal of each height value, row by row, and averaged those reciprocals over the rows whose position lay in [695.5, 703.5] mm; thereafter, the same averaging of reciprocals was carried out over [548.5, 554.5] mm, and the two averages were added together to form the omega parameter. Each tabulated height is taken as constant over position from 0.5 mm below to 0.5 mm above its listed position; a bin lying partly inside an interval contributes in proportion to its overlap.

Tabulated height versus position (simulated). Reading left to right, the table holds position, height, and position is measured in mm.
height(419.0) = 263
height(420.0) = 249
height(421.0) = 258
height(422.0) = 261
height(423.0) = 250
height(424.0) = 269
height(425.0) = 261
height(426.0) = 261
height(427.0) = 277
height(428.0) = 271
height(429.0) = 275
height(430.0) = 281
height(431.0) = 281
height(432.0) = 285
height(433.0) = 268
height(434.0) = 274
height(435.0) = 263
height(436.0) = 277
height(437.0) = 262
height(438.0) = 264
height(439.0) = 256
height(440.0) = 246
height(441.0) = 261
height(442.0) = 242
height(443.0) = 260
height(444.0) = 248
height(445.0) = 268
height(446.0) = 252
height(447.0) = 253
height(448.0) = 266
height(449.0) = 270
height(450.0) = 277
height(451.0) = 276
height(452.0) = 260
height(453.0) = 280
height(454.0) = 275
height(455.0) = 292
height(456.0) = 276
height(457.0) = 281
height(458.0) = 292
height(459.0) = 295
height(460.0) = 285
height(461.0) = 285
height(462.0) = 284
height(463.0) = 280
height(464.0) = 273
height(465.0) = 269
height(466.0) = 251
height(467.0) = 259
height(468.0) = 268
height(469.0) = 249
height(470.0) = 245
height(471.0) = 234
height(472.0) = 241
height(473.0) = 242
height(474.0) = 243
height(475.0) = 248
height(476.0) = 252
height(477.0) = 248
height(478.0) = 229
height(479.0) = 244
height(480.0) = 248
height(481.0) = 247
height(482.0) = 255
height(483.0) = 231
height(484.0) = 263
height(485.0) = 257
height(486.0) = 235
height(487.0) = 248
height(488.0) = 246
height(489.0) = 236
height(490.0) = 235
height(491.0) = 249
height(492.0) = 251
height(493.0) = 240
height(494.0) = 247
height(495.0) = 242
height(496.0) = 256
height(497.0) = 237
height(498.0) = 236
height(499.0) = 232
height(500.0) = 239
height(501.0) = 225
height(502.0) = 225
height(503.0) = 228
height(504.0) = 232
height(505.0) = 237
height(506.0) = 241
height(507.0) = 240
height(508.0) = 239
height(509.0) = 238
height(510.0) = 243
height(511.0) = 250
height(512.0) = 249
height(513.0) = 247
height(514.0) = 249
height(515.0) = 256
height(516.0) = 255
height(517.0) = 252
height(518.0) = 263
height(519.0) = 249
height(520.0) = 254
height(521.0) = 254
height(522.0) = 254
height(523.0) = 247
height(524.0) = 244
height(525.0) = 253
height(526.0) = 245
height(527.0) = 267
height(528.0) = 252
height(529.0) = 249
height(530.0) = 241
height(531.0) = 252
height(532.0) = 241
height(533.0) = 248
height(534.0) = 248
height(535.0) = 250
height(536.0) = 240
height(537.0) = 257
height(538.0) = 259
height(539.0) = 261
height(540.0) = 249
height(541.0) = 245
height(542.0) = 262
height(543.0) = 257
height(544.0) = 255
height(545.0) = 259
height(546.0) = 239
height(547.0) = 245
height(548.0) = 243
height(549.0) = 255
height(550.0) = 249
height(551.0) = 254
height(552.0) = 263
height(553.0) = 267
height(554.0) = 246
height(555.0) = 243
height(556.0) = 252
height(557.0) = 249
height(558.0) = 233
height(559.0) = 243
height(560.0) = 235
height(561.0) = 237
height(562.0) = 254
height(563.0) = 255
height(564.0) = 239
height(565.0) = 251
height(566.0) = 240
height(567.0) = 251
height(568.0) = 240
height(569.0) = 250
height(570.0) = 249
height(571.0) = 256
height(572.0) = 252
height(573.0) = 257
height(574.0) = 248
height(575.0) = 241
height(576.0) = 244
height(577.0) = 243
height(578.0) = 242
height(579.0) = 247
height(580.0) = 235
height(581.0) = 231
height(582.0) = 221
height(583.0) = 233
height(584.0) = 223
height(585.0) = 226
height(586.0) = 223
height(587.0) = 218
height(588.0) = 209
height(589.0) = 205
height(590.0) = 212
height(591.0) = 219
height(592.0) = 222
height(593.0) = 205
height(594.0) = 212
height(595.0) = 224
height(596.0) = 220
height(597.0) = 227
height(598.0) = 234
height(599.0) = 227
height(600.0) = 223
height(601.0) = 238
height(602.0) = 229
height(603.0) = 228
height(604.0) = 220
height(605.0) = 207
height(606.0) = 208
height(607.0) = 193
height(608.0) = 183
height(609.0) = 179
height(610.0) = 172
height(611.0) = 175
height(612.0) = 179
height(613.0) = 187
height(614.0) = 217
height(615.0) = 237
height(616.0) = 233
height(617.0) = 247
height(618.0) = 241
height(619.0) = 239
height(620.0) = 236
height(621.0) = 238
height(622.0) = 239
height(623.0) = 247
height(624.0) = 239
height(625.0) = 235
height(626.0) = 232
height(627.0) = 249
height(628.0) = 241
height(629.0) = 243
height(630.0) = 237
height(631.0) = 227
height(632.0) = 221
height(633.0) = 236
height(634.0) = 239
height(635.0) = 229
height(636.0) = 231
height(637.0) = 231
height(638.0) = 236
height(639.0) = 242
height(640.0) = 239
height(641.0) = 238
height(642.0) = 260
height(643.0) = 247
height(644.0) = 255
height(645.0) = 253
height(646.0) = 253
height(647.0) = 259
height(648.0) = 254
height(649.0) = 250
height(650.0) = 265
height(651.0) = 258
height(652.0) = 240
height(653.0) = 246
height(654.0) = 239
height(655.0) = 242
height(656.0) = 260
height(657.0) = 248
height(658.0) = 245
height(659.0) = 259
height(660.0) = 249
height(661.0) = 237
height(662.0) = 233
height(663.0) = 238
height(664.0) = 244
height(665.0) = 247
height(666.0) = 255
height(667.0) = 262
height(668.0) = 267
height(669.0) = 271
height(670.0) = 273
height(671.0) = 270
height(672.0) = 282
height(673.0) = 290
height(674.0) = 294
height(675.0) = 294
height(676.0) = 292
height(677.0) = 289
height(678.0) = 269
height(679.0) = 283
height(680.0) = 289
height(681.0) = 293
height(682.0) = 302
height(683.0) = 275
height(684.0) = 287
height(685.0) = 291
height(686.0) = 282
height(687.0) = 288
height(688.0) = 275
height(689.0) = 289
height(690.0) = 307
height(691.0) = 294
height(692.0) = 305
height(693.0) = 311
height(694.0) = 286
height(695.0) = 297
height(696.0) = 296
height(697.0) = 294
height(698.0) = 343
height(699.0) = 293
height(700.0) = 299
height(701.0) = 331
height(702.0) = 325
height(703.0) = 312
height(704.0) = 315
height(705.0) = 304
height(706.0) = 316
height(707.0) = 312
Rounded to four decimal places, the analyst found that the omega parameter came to 0.0071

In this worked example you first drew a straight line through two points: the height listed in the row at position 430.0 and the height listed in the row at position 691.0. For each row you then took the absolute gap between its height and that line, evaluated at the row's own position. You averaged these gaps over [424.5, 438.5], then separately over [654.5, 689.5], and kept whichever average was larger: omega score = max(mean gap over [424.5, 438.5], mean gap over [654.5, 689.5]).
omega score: 23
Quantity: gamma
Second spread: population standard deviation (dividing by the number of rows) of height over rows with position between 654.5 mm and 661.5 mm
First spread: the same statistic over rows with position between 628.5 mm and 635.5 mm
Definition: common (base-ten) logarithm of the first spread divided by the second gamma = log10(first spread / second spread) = -0.04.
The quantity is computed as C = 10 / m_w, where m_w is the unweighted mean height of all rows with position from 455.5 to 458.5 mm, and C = 0.0353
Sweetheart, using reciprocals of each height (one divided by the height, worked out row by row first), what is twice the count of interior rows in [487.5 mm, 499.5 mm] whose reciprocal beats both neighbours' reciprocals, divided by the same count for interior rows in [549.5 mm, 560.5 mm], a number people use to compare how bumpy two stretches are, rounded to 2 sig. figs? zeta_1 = 3.0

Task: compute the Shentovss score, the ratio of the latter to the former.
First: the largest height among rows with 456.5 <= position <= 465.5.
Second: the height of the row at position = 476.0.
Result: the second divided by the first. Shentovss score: 0.85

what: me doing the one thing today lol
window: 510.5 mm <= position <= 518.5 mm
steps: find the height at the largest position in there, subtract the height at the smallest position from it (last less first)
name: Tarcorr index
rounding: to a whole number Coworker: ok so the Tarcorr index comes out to 13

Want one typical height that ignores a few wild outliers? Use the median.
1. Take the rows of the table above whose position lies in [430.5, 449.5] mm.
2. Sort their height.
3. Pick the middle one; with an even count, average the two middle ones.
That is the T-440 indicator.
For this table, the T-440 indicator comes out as 263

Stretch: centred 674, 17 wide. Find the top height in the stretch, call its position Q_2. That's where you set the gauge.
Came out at 682.0 mm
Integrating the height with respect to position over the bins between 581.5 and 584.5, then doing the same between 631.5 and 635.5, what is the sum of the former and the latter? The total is 1602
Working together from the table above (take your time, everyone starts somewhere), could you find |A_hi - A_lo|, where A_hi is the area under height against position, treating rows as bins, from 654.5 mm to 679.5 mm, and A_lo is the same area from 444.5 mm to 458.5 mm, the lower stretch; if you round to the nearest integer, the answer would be 2775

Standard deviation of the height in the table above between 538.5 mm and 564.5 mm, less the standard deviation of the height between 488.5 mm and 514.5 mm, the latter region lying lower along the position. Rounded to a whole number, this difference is 1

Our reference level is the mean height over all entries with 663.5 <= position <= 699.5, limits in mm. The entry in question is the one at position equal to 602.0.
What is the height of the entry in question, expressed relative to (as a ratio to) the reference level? 0.80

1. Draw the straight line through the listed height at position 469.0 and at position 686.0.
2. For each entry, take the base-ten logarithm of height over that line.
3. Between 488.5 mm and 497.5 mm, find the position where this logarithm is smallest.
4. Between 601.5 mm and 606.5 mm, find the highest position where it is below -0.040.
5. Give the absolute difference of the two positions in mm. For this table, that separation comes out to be 116 mm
